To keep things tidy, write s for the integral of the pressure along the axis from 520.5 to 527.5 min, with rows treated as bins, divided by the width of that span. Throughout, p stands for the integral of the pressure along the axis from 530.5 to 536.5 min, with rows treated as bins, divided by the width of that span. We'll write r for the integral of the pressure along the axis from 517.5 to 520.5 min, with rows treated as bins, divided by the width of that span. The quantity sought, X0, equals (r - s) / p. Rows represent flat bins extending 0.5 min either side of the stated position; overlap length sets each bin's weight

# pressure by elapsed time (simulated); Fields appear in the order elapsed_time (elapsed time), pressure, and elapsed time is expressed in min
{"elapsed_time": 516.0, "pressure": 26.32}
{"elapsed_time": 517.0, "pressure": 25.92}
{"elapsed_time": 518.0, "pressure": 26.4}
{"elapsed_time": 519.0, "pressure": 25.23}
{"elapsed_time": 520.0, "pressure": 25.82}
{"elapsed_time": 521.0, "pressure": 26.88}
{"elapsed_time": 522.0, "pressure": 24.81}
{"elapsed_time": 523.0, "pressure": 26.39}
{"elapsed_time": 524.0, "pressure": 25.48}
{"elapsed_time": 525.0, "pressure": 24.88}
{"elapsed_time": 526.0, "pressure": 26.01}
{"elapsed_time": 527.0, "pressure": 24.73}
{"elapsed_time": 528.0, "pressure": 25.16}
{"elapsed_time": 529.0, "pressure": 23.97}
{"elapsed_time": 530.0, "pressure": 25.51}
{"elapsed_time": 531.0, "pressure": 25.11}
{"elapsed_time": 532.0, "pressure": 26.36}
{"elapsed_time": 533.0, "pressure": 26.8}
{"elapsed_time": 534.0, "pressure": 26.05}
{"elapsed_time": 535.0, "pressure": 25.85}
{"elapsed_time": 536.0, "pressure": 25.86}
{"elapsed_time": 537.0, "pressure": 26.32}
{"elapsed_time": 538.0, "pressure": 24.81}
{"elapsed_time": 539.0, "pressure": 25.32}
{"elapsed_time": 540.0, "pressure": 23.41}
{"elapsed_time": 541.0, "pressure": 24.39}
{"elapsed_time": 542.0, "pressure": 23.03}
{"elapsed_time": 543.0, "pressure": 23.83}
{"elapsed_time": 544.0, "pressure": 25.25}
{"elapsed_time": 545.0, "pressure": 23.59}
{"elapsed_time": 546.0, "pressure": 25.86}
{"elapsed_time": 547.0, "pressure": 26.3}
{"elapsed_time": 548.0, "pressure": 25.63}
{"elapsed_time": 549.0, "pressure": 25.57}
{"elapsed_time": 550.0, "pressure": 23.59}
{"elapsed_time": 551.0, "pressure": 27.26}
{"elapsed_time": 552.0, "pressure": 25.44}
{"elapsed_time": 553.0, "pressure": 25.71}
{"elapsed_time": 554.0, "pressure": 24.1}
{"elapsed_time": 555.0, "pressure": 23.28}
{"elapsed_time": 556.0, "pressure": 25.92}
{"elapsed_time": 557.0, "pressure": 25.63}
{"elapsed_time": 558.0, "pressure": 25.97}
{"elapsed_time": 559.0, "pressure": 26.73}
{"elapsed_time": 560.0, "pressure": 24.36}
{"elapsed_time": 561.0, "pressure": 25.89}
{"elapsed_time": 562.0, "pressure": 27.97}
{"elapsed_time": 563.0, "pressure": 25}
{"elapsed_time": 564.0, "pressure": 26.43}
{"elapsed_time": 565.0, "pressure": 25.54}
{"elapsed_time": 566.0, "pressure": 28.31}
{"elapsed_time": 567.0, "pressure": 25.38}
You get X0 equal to 0.008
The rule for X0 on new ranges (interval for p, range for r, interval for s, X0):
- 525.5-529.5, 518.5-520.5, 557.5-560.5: -0.006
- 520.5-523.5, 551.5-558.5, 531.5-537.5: -0.041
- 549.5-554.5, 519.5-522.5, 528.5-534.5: 0.008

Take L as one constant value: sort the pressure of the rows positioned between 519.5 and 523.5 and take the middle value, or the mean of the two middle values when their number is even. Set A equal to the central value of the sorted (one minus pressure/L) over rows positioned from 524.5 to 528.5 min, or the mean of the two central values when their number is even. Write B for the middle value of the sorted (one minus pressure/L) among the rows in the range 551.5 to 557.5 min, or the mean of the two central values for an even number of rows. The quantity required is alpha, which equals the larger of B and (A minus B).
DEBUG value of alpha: 0.022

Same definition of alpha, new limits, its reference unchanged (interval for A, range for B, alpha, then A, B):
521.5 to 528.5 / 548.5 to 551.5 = 0.020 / 0.04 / 0.020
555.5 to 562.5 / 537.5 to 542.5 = 0.066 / 0.01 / 0.066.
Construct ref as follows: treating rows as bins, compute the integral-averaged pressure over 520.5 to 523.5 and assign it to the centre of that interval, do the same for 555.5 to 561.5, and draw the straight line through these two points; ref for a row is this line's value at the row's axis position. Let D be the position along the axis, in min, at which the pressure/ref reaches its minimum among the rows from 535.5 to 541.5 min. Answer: 540.0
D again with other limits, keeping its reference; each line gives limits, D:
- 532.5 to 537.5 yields 535.0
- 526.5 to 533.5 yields 529.0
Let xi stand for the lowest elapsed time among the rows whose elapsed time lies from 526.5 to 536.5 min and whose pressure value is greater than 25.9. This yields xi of 532.0 min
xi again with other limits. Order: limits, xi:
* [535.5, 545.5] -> 537.0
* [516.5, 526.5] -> 517.0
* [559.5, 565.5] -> 562.0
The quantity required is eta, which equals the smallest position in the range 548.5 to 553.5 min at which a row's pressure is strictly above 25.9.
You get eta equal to 551.0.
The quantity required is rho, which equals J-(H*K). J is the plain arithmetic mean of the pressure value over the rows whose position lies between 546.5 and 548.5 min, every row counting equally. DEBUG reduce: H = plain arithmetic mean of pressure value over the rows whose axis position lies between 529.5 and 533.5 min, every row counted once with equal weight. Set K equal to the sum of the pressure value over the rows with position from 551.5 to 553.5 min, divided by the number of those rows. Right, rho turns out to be -638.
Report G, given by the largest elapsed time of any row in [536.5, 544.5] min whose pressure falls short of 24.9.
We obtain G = 543.0 min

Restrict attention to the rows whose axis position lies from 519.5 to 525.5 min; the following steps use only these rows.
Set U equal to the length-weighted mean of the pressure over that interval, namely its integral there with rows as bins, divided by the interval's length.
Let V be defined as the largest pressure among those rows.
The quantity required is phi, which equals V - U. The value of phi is 1.2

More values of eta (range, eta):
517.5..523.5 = 518.0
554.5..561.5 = 556.0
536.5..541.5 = 537.0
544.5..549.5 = 547.0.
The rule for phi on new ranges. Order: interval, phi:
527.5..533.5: 1.3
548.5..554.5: 2.0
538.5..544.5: 1.1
